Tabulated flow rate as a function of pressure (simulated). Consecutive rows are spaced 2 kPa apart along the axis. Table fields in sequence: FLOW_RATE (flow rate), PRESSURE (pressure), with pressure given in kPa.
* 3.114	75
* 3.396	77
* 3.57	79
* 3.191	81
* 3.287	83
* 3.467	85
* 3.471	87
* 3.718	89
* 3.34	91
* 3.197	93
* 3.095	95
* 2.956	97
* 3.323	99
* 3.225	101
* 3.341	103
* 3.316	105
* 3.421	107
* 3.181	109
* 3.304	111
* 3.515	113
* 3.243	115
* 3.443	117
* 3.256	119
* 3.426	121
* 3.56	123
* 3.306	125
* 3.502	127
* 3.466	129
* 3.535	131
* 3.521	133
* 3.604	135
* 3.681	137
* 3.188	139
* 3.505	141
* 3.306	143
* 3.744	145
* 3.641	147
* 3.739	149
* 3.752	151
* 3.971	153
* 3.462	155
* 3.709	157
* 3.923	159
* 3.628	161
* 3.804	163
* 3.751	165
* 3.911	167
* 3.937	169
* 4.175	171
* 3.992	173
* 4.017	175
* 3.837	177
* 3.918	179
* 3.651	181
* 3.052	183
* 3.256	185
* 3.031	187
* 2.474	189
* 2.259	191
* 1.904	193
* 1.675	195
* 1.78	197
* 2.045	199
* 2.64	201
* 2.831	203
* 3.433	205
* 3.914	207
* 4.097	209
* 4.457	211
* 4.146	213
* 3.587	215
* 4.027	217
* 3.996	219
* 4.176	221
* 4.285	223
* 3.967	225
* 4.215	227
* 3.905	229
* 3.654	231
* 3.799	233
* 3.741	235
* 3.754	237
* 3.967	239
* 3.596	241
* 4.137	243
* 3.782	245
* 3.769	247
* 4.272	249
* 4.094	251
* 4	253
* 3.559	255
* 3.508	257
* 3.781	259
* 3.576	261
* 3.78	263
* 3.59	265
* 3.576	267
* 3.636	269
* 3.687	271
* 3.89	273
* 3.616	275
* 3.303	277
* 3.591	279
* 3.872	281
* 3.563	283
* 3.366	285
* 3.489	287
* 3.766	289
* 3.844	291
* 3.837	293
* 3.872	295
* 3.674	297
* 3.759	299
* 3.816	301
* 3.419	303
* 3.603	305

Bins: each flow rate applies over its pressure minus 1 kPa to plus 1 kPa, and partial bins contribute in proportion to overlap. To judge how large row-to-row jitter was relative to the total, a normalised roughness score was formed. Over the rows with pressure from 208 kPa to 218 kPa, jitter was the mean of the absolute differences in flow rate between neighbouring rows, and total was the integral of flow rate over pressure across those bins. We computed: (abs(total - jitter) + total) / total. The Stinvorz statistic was 1.99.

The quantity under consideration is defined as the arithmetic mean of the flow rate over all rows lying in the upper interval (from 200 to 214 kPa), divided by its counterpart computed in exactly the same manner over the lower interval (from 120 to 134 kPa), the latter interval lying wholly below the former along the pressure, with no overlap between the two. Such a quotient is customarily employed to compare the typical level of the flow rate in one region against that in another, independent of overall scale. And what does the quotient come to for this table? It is 1.05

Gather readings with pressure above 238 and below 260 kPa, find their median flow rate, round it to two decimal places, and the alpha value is 3.78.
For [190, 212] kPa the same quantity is 2.64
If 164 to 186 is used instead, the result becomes 3.91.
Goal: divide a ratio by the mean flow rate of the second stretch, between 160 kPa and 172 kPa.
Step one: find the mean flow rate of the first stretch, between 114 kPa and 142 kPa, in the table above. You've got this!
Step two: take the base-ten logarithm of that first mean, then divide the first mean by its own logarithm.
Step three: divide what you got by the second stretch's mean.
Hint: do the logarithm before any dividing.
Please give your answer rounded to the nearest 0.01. 1.66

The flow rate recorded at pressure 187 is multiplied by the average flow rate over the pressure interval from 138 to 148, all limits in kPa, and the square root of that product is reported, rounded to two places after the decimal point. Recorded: 3.25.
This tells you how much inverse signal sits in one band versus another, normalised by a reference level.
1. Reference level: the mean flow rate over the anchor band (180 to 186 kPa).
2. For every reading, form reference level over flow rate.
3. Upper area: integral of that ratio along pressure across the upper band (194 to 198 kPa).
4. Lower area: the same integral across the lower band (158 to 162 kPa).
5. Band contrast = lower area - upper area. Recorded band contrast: -4.2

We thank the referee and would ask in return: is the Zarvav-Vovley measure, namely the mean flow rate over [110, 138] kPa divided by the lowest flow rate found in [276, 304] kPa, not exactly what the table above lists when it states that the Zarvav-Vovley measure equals 1.05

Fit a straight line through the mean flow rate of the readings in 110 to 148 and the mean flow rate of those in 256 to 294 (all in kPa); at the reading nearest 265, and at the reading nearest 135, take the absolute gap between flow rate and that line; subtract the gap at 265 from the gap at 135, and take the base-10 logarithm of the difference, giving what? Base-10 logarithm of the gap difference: -1.0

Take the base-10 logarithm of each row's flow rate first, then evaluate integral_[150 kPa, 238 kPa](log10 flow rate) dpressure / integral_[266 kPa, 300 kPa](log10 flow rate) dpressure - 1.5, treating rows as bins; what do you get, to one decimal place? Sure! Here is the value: 1.0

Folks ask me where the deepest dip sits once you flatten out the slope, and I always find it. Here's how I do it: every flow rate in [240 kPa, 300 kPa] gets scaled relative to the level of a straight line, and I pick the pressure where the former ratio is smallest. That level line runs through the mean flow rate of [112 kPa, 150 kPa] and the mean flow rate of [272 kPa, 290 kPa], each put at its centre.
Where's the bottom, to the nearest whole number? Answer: 277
